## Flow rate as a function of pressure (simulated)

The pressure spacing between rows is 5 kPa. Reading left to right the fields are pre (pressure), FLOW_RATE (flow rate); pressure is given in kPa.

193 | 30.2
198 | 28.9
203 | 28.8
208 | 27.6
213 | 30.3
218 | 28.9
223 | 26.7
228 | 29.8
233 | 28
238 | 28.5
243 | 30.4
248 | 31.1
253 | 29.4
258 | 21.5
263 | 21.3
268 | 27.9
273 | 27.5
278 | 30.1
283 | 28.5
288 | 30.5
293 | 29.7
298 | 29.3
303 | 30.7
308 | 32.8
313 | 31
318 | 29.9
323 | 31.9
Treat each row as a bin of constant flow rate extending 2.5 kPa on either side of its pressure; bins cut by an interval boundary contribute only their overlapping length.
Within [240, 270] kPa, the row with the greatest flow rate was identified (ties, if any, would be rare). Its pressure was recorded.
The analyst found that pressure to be 248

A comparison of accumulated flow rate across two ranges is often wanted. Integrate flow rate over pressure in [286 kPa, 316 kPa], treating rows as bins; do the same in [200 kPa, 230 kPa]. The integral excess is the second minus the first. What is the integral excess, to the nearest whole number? -60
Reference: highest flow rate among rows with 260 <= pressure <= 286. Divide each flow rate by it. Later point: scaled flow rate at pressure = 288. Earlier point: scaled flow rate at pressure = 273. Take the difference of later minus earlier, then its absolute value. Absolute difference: 0.100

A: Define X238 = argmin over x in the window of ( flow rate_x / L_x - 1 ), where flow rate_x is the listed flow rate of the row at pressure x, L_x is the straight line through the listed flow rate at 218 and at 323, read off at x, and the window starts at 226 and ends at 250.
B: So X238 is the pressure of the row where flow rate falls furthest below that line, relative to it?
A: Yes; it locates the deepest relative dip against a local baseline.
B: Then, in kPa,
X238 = 233 kPa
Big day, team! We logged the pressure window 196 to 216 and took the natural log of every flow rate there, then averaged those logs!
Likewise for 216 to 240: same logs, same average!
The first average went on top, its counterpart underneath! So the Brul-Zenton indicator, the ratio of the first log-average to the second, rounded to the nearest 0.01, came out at 1.01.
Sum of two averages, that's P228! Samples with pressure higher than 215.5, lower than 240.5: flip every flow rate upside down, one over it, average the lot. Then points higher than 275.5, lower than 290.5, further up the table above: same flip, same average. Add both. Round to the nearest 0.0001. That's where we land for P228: 0.0690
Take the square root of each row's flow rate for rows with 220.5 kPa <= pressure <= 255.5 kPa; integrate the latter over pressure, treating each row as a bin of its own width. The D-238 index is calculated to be 189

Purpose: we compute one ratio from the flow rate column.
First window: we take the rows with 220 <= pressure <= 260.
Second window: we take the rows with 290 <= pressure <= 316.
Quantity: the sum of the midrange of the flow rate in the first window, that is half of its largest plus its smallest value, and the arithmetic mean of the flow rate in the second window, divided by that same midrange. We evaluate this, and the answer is 2.17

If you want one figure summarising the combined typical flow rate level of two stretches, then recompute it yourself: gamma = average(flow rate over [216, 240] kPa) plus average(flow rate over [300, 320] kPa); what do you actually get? 59.5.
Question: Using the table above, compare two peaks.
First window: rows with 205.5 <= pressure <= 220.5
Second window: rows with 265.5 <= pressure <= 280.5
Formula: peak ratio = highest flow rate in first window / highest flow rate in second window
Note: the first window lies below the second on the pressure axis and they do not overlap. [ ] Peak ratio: 1.01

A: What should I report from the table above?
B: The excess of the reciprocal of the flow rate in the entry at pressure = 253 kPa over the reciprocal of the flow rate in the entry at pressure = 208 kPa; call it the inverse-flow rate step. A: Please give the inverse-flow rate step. -0.0022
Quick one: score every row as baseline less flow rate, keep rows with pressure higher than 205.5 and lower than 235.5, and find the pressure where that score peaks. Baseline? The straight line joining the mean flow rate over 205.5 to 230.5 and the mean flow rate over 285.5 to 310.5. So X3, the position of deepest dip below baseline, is 223 kPa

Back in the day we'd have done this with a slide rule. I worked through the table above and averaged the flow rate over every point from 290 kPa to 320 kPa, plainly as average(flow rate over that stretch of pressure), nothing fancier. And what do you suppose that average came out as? 30.6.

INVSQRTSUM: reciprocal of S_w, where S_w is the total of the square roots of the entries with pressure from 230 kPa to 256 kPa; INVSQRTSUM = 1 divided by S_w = 0.0368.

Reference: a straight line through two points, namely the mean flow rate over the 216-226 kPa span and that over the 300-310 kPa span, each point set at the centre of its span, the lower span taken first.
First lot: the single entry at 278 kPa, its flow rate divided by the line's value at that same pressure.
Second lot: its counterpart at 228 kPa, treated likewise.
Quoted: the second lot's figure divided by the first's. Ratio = 1.07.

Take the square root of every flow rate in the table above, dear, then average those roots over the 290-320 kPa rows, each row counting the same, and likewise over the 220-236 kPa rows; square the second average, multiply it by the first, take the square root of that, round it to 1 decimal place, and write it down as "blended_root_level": 12.5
